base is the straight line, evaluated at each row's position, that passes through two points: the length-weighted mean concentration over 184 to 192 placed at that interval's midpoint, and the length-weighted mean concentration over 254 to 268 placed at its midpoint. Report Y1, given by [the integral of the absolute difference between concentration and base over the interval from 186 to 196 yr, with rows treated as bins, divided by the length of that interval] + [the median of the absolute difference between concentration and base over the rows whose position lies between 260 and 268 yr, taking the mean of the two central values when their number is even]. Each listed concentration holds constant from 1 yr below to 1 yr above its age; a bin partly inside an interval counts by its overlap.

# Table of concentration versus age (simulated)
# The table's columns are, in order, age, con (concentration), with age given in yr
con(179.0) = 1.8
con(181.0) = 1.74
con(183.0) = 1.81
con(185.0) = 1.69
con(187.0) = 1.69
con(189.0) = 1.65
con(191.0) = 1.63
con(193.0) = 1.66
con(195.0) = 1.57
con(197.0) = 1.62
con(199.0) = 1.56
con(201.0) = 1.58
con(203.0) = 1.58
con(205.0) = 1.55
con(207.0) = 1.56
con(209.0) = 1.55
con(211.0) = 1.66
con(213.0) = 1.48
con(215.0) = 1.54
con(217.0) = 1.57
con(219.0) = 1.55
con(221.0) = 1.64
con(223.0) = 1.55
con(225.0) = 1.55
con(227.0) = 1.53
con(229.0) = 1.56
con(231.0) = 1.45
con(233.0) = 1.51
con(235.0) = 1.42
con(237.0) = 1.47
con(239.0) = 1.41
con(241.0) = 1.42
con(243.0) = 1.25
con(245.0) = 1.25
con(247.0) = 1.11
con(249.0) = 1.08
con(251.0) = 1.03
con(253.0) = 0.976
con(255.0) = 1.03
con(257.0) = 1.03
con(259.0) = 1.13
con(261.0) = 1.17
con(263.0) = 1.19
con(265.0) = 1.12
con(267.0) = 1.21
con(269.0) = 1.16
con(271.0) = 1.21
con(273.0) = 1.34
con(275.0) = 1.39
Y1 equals 0.08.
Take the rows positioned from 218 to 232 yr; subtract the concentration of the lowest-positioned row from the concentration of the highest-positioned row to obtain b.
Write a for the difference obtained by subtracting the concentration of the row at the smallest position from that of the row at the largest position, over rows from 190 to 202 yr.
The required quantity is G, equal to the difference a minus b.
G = 0.05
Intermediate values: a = -0.050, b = -0.10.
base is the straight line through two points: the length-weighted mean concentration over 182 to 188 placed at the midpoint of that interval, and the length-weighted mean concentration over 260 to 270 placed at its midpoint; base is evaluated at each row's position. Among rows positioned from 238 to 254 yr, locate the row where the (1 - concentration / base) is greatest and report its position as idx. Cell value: 253.0 yr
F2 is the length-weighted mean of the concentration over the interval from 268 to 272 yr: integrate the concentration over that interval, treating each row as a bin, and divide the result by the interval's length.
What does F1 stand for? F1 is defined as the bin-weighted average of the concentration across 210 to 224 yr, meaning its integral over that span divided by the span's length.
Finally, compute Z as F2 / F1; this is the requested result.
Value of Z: 0.75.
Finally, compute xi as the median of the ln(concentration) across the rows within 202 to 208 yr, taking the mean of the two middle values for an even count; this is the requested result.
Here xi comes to 0.44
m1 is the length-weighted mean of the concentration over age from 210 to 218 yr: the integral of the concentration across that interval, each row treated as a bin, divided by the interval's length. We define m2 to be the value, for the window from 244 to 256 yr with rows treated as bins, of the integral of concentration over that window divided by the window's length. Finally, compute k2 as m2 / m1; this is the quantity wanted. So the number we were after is 0.69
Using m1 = 1.56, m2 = 1.08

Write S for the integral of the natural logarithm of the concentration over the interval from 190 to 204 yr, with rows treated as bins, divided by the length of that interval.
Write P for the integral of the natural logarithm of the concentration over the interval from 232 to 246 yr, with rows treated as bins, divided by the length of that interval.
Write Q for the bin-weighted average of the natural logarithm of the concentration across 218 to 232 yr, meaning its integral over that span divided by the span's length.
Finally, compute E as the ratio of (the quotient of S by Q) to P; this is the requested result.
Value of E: 3.3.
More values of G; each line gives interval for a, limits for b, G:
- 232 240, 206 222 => -0.18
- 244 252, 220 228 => -0.11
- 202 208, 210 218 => 0.07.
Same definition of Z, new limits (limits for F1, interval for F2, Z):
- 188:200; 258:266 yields 0.71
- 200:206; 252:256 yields 0.64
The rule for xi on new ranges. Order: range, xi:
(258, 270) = 0.15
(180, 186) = 0.55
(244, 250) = 0.10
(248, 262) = 0.03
